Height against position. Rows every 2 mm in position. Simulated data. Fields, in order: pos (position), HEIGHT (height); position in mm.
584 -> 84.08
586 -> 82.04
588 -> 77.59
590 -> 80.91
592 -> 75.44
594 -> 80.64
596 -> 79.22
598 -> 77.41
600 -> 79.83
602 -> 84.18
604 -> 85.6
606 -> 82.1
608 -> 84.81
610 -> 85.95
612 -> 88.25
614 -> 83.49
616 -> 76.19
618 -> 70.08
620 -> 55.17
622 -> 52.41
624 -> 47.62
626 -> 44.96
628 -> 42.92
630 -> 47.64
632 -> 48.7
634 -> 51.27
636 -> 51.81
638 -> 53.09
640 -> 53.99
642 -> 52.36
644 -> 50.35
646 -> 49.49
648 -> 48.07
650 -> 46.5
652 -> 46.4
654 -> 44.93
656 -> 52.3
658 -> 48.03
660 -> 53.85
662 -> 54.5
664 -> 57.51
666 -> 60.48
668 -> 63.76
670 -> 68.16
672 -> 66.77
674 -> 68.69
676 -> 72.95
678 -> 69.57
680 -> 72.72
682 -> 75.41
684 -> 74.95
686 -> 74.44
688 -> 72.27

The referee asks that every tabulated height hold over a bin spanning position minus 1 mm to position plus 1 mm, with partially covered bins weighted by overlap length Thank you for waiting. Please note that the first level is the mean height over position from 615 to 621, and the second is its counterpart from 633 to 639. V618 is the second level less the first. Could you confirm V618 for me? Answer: -15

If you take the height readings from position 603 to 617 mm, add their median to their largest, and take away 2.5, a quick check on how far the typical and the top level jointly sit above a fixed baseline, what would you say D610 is 171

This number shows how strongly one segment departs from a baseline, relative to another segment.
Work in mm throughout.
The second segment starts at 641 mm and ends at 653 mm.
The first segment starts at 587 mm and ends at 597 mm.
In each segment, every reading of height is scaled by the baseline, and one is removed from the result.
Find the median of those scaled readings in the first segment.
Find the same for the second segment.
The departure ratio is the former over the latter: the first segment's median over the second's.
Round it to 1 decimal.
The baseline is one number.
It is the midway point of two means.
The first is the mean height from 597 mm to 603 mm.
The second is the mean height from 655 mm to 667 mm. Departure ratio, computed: -0.6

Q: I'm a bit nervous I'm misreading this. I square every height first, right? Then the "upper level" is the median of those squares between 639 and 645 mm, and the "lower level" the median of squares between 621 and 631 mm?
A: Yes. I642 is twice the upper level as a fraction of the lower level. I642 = 2.42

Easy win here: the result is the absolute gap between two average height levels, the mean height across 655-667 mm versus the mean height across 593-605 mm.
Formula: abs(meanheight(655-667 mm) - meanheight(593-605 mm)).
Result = 27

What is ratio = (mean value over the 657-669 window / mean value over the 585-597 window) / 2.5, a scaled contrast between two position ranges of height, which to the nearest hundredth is 0.28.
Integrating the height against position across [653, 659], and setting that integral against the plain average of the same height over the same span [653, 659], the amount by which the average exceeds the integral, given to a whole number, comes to -242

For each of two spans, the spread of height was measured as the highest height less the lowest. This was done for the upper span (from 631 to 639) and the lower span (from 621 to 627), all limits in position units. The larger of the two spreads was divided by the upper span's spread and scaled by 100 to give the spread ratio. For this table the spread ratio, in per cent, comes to 170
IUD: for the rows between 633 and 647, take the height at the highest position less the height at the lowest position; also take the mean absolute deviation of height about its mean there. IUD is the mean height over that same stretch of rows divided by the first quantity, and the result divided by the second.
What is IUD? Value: -24.3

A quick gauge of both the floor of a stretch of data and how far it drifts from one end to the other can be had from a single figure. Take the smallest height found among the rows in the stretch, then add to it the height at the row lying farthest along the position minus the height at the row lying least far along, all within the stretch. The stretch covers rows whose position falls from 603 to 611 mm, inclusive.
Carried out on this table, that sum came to 82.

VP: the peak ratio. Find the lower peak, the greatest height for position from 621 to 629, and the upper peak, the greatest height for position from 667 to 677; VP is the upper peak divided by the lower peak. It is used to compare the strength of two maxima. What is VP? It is 1.4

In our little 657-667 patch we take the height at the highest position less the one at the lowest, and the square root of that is 3.53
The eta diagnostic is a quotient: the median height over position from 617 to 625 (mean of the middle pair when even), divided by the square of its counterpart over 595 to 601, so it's 0.009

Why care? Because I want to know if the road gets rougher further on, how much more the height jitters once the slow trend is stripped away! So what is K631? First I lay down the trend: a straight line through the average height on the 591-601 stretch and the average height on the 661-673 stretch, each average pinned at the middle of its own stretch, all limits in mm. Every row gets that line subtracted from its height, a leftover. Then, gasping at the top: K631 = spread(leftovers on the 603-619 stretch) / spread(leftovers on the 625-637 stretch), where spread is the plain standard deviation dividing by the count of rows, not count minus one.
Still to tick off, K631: 1.3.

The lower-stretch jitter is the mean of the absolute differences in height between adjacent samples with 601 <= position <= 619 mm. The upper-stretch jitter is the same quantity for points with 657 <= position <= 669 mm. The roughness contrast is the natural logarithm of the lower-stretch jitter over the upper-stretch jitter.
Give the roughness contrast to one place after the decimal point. 0.1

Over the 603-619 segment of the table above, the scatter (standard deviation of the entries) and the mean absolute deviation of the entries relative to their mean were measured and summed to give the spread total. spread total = 10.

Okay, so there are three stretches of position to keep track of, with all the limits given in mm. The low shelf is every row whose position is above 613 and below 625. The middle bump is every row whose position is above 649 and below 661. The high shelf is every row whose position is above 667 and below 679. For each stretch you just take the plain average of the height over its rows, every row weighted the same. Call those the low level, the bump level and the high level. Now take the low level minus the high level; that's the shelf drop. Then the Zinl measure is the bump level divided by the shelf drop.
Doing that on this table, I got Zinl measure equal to -11.7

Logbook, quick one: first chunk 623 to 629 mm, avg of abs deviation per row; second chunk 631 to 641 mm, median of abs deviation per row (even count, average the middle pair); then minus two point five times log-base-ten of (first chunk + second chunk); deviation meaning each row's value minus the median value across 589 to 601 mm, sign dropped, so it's -4.5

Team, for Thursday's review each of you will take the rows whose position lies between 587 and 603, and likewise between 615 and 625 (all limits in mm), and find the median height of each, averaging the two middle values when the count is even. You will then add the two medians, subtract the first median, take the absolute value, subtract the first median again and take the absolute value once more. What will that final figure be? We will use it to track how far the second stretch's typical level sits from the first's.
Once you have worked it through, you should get 24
